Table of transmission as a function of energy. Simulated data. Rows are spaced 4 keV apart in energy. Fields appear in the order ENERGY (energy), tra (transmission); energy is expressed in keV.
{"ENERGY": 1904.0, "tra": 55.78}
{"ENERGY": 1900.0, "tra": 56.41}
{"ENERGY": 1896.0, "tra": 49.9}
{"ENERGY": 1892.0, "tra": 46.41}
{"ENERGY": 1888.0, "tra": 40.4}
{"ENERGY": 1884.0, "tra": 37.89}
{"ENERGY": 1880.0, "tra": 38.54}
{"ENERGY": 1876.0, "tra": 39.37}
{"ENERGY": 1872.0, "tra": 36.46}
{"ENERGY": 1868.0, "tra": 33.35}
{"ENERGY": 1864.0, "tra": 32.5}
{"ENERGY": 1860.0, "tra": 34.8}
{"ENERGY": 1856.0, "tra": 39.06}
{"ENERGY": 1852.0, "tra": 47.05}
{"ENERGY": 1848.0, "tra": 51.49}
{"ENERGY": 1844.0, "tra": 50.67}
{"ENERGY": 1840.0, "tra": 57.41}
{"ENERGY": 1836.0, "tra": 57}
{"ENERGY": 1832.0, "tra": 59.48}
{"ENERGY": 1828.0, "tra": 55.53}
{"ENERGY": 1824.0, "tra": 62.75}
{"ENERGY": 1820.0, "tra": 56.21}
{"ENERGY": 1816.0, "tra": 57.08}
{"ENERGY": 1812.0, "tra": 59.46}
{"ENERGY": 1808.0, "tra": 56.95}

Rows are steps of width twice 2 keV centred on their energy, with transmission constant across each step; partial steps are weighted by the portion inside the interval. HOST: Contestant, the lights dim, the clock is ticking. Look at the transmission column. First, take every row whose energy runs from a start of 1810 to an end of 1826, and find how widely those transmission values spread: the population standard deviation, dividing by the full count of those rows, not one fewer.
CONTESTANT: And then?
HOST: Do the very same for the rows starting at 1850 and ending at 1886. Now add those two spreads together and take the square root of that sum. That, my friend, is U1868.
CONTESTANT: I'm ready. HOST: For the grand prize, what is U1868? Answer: 2.57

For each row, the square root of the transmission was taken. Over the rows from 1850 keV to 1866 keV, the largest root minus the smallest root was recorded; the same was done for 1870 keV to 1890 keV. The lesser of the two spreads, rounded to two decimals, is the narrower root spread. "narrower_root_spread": 0.32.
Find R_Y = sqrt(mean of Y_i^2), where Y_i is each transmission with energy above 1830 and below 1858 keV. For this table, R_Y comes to 52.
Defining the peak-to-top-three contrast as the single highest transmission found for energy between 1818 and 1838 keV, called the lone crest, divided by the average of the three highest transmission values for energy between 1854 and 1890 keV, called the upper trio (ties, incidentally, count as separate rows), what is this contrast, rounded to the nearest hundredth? 1.58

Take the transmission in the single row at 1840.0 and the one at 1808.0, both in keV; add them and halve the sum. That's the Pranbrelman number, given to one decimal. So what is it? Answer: 57.2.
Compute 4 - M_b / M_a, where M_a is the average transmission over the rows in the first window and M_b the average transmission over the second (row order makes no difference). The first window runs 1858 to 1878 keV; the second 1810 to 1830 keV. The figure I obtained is 2.35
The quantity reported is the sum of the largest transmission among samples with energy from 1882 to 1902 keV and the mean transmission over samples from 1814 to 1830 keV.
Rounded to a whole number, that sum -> 114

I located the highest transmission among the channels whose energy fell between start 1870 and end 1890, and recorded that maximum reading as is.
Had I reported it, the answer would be 40.4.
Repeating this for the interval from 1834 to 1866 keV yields 57.41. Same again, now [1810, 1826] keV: 62.75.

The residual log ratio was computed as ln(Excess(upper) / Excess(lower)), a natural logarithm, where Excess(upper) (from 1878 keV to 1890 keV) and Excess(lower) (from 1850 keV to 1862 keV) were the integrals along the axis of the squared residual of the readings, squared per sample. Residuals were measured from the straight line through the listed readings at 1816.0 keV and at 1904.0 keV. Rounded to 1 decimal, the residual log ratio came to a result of 0.0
